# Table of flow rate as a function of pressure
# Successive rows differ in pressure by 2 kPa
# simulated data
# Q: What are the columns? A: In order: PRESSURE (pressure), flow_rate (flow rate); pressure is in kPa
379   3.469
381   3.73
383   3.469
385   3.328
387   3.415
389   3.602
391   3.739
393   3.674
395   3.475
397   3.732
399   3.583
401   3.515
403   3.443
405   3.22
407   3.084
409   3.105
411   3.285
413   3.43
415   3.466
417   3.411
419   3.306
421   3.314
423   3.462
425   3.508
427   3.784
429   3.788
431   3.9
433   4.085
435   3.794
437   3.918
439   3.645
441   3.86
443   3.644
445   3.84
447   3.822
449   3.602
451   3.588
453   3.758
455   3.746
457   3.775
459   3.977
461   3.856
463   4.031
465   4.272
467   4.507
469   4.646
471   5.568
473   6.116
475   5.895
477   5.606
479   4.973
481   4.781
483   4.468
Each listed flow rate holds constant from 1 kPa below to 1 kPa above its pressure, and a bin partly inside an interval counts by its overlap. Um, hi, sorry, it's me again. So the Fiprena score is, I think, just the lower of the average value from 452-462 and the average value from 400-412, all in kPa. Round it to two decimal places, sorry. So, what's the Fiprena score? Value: 3.28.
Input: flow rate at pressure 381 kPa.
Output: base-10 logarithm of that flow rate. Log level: 0.57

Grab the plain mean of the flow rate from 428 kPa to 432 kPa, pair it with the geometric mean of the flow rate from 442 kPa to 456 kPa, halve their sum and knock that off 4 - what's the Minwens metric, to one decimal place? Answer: 0.2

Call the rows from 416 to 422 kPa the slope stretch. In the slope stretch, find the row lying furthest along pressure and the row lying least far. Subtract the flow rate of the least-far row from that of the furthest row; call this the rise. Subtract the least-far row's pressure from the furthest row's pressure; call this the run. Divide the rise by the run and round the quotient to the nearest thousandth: -0.024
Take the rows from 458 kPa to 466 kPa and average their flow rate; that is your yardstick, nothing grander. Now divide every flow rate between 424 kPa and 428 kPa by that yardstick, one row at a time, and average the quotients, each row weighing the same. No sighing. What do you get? 0.904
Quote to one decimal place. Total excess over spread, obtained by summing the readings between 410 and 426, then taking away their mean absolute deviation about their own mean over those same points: 27.1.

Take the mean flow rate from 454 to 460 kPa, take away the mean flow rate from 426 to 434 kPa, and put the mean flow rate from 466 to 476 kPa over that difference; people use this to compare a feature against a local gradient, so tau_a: -94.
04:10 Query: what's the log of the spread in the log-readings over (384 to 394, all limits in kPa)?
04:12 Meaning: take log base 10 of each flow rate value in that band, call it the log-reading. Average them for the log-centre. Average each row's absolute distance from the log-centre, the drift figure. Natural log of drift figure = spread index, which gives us -4.03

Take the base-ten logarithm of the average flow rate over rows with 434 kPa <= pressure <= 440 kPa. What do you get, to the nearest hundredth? 0.58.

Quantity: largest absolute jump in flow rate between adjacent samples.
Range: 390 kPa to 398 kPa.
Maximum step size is 0.26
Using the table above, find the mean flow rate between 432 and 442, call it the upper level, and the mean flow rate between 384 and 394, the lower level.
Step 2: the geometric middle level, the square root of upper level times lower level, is 3.7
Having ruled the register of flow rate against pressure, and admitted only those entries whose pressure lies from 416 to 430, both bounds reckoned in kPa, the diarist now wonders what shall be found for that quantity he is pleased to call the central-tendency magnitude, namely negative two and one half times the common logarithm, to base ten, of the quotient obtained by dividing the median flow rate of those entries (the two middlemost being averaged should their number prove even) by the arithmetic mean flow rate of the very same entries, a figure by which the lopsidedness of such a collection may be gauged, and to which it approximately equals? 0.015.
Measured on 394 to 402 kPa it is 0.008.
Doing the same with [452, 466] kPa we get 0.017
